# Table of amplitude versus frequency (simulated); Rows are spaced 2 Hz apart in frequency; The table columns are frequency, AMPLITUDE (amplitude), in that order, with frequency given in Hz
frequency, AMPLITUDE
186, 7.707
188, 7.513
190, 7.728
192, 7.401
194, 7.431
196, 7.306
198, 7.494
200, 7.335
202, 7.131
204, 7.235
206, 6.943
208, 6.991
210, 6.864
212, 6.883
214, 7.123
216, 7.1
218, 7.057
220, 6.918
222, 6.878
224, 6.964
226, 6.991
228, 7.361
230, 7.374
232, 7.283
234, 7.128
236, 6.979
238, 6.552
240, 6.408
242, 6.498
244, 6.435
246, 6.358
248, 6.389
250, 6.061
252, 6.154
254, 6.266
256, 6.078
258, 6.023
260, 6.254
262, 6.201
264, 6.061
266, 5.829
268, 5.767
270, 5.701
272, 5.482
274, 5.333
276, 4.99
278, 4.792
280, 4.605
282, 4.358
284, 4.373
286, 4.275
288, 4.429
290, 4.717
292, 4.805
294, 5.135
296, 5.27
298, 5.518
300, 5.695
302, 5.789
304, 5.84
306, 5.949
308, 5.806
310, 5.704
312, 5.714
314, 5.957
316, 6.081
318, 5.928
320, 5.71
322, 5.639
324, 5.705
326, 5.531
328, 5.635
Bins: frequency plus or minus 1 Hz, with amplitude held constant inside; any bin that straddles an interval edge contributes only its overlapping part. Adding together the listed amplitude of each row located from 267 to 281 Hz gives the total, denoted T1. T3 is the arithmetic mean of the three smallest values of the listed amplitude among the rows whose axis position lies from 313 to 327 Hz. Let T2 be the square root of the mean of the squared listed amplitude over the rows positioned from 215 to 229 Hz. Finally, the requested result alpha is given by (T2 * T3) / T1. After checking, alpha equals 1.08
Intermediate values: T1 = 36.7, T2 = 7.0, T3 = 5.6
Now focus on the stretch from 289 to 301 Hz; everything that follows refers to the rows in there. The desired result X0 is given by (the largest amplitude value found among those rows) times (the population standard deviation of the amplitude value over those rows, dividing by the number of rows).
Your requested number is 2.0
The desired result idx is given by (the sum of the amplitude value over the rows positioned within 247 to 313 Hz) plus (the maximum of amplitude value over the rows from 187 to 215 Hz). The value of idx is 189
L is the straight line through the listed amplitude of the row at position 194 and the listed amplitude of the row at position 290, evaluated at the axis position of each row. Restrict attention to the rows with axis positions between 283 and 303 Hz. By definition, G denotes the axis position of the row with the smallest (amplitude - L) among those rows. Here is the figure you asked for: 286 Hz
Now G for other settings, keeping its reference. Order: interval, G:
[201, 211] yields 206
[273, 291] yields 282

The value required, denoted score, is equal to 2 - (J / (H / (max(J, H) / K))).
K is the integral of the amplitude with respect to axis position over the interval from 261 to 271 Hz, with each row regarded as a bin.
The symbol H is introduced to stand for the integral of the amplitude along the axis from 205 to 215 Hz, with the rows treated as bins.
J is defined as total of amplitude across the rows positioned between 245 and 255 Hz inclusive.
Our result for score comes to 1.47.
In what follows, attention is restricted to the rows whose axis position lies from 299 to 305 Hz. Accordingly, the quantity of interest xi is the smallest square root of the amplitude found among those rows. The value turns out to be 2.39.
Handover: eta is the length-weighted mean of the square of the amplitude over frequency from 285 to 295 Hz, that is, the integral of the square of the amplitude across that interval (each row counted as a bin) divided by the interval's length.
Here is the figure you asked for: 22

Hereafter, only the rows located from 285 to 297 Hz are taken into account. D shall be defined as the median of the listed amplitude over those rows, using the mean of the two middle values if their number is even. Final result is 4.8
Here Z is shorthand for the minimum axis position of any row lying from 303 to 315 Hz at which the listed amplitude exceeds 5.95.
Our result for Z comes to 314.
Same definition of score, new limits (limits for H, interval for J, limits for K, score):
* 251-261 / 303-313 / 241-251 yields 1.54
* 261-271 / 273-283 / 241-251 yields 1.62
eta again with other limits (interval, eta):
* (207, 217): 49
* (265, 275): 32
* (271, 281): 26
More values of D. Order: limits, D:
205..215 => 6.9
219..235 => 7.1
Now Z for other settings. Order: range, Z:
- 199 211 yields 200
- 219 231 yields 220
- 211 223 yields 212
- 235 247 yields 236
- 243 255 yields 244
